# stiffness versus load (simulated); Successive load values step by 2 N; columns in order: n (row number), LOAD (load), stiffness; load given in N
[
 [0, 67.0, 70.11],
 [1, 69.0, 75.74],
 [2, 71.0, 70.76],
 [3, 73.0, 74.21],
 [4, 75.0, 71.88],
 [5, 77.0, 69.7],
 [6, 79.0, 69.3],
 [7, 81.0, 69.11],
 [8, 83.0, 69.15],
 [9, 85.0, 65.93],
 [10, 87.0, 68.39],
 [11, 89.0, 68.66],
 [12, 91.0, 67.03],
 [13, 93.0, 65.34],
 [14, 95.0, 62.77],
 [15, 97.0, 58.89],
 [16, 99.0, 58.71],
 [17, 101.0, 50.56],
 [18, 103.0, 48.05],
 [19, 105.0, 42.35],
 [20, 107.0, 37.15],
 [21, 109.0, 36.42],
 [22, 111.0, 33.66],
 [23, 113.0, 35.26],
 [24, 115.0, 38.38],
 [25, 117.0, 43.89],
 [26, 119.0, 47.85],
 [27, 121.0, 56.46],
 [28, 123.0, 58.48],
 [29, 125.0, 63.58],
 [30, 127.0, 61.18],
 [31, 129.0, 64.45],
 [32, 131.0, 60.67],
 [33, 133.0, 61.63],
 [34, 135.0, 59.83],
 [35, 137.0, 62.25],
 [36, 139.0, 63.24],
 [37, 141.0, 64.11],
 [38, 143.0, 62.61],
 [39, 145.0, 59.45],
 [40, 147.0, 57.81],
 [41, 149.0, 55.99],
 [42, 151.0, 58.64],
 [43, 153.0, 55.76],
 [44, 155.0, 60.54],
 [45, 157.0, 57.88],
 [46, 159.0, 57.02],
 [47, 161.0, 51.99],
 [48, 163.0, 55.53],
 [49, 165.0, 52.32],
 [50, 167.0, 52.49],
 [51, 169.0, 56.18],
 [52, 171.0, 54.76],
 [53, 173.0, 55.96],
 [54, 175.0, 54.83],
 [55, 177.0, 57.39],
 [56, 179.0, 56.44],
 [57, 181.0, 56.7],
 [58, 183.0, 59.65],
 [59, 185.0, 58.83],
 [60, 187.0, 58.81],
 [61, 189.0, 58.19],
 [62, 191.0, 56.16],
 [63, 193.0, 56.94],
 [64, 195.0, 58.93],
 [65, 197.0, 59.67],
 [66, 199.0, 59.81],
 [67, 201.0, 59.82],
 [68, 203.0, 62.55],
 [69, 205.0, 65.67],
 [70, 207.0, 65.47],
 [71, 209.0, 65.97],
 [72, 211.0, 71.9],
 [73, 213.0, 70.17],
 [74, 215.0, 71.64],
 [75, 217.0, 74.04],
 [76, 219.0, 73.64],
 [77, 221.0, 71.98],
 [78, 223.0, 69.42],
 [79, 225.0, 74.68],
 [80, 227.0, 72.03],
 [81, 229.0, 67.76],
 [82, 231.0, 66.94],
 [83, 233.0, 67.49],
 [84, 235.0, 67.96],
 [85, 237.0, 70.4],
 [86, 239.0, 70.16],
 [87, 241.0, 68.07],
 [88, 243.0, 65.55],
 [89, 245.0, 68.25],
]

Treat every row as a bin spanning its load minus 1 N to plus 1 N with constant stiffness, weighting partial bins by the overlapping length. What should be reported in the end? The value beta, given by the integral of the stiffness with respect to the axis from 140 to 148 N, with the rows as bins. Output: 488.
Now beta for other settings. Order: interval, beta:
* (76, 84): 555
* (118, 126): 453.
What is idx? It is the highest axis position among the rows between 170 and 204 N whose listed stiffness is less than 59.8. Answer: 197.0 N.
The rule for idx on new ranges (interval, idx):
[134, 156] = 153.0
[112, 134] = 123.0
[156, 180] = 179.0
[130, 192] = 191.0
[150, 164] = 163.0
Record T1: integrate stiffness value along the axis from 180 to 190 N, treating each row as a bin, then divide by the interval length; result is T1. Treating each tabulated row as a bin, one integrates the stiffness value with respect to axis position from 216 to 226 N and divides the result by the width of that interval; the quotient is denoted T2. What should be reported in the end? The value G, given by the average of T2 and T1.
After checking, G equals 66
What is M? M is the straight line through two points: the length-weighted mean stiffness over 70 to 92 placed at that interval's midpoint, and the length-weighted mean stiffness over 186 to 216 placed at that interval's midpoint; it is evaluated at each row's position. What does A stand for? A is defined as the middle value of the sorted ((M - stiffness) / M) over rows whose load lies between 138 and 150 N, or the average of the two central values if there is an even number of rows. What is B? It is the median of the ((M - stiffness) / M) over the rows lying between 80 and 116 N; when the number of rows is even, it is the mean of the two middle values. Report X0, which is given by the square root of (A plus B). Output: 0.47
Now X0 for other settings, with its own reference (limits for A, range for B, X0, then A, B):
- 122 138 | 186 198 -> 0.40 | 0.08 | 0.08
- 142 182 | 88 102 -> 0.46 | 0.13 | 0.09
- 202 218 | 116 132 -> 0.12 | -0.09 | 0.11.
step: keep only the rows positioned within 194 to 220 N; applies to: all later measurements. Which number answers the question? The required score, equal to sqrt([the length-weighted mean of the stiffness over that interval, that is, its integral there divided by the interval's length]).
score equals 8.1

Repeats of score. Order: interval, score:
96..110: 6.9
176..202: 7.6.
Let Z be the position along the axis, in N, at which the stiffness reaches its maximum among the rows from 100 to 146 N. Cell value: 129.0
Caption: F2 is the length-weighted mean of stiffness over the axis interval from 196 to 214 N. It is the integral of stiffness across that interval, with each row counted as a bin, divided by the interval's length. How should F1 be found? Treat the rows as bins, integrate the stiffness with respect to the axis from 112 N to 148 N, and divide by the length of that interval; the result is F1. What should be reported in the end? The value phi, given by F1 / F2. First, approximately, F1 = 56.7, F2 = 65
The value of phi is 0.88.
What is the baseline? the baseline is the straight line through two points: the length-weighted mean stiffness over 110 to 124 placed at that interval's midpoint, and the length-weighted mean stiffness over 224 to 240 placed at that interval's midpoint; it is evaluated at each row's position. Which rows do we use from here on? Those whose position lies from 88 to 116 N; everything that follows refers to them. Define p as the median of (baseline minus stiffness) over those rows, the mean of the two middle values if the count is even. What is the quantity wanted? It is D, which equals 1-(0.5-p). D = -7.2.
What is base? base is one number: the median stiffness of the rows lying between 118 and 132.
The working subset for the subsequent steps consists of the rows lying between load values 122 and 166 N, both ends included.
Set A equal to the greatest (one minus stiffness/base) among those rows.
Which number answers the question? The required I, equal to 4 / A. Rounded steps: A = 0.14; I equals 28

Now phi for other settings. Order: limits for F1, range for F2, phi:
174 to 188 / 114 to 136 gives 1.03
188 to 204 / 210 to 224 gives 0.82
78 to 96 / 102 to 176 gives 1.25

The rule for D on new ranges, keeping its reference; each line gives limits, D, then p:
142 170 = -3.2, -4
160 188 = 2.0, 1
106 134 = -6.2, -7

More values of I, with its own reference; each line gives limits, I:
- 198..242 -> 282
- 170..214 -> 41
